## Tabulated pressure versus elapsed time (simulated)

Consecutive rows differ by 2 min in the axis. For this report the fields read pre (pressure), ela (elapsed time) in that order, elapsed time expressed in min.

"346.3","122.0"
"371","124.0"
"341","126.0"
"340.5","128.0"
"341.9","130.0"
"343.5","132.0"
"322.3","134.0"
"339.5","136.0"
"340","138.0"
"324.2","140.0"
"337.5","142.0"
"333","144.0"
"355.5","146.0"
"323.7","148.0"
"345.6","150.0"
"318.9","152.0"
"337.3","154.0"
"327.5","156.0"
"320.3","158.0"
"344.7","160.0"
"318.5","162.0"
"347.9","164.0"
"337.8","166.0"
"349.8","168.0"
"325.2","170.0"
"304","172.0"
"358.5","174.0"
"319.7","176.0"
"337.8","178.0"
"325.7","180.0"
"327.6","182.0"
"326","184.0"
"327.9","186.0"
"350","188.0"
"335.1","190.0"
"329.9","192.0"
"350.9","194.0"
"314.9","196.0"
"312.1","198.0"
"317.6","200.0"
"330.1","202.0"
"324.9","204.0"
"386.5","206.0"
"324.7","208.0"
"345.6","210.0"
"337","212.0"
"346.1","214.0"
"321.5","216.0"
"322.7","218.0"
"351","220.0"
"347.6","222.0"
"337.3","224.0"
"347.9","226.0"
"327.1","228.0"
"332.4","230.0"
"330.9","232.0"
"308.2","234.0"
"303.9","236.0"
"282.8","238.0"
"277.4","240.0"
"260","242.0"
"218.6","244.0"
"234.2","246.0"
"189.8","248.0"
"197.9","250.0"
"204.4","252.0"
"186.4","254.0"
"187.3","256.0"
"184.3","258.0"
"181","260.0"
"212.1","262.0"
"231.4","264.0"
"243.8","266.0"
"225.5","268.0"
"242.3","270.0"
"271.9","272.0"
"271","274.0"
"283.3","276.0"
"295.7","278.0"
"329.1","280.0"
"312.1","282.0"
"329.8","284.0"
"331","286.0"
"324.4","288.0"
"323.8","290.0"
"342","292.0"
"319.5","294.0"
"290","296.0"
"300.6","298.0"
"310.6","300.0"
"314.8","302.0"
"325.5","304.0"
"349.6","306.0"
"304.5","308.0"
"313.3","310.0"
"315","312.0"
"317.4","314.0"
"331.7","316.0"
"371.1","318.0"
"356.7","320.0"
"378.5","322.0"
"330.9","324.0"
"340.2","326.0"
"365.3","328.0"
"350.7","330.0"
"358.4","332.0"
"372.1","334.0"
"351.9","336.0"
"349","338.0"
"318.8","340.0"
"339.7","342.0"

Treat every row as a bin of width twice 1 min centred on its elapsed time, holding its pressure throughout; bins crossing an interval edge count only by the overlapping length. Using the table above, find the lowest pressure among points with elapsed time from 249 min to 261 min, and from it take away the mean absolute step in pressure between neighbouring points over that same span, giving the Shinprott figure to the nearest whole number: 175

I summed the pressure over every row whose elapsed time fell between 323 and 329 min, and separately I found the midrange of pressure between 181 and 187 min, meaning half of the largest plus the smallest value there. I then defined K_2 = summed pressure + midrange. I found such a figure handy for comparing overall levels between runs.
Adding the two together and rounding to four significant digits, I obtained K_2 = 1363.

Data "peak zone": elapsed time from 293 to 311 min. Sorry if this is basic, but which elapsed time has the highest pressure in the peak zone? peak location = 306.0 min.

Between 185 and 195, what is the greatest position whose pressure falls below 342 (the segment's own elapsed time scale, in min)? 192.0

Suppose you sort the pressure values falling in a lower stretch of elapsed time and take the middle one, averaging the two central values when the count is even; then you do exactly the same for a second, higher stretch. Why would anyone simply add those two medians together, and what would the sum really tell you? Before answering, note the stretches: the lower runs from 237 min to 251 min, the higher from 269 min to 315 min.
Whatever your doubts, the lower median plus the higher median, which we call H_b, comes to 549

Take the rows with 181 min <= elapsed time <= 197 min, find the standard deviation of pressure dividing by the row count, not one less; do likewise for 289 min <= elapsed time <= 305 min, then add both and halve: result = 13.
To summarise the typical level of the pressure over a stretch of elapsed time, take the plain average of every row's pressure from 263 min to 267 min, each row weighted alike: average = 238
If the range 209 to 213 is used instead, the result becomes 341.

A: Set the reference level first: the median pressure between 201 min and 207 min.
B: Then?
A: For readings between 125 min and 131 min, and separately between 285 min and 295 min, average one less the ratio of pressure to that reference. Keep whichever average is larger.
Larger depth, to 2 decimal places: 0.01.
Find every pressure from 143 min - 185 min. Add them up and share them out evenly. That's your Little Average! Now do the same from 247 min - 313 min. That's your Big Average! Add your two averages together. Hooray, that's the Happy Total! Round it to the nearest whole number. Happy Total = 607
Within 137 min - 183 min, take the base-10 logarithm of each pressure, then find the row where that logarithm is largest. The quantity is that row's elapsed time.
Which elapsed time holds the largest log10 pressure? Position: 174.0 min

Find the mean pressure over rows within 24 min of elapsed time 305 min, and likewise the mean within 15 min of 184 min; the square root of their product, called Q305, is 329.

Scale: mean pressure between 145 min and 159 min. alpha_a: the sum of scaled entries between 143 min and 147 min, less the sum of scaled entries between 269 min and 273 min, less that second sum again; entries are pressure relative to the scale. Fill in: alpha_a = -1.0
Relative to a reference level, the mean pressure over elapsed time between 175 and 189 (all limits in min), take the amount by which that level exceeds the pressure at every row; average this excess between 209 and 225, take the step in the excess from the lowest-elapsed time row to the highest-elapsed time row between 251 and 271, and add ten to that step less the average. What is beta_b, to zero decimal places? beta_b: -20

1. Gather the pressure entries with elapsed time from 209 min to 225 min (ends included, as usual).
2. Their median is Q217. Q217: 341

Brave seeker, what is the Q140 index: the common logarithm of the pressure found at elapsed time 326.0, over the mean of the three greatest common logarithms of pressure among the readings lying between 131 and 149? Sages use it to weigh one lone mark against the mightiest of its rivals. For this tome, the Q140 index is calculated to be 0.997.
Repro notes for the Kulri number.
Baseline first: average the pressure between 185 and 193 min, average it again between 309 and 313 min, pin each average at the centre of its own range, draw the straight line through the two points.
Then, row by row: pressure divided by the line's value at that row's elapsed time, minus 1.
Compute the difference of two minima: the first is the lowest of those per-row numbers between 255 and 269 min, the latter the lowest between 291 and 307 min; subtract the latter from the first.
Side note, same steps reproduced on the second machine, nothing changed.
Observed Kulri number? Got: -0.36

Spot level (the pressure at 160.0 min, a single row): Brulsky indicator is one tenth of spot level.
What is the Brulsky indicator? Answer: 34.5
